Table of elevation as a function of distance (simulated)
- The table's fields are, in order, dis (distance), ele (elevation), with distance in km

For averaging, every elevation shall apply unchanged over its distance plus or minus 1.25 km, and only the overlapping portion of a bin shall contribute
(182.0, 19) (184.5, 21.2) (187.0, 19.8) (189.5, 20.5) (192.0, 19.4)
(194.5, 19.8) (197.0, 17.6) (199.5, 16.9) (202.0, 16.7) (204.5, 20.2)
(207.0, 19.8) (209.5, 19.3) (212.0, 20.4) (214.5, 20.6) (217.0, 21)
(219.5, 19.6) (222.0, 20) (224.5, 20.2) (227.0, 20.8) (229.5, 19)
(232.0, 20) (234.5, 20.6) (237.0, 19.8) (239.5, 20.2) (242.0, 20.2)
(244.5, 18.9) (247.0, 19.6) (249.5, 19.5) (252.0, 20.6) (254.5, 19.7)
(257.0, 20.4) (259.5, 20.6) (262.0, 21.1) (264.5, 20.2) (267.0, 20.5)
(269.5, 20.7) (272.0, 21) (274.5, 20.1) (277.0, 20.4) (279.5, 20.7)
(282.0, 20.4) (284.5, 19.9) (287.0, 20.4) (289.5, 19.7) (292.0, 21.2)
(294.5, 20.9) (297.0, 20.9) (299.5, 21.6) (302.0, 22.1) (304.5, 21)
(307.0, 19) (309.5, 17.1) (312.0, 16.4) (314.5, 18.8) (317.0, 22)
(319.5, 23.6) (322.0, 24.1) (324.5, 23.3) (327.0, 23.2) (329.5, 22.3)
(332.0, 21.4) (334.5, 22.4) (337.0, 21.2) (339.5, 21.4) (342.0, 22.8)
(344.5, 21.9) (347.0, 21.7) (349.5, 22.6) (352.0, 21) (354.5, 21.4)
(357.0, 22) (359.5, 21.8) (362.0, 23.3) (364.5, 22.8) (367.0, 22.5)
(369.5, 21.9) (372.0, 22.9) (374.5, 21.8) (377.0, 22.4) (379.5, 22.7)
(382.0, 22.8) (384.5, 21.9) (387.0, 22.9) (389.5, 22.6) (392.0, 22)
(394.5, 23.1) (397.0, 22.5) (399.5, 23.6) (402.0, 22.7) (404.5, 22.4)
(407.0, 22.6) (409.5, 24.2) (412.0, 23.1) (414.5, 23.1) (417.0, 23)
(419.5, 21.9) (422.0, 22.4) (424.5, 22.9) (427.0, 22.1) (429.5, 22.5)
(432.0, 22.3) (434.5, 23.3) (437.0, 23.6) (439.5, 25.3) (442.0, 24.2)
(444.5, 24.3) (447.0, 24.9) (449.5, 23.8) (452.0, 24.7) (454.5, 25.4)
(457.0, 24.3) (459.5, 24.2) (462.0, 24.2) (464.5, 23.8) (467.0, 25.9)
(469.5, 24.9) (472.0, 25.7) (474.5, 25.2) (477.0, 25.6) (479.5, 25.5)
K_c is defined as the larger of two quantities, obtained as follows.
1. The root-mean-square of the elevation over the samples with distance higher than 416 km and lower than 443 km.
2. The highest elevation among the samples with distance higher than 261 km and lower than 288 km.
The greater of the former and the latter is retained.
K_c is 23.1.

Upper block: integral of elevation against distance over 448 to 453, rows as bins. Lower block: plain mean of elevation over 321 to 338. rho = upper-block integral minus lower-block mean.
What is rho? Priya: 99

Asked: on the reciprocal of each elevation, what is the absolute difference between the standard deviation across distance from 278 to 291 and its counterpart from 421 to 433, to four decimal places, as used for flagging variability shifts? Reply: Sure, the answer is 0.0004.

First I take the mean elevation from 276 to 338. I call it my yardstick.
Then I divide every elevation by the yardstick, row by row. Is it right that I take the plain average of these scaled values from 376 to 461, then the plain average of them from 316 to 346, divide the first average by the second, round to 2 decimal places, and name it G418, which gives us 1.03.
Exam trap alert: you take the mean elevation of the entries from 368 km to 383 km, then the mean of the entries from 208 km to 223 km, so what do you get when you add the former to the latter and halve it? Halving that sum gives 21.3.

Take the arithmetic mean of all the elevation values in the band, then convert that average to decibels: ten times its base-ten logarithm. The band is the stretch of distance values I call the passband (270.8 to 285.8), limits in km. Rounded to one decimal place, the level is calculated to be 13.1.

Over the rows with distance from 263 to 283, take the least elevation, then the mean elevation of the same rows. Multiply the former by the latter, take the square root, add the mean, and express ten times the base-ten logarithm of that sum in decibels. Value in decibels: 16.11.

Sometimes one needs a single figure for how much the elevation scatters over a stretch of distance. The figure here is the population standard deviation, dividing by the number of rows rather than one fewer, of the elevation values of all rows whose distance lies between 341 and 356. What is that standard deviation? 0.63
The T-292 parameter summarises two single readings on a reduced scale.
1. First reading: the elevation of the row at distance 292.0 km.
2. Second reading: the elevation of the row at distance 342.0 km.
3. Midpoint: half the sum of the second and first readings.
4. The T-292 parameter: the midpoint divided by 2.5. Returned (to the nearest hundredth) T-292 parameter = 8.80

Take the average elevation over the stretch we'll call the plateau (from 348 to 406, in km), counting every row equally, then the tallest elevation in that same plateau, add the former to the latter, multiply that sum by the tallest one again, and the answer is 1086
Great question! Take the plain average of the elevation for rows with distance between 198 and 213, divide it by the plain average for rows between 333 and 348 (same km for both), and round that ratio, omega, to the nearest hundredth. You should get 0.86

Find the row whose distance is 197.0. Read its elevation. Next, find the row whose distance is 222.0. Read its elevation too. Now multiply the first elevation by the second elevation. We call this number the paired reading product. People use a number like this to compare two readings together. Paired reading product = 352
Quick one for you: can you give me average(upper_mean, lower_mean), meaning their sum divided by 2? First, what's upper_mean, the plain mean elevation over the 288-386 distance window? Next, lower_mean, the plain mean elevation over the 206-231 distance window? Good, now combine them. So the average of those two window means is 20.9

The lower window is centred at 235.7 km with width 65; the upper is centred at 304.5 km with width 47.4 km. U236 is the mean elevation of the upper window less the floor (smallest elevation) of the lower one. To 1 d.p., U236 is 1.9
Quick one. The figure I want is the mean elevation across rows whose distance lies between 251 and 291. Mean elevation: 20.4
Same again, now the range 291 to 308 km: 21.0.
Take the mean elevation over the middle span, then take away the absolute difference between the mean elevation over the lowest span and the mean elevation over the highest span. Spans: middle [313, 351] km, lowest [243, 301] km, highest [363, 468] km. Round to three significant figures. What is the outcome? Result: 19.3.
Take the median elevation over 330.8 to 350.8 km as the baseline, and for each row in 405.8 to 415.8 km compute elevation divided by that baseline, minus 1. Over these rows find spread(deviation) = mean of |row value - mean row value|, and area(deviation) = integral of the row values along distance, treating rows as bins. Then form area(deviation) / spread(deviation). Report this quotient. 31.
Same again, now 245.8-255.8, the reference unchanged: -52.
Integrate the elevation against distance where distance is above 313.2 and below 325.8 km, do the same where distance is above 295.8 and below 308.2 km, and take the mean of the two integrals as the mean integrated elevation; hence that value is 270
